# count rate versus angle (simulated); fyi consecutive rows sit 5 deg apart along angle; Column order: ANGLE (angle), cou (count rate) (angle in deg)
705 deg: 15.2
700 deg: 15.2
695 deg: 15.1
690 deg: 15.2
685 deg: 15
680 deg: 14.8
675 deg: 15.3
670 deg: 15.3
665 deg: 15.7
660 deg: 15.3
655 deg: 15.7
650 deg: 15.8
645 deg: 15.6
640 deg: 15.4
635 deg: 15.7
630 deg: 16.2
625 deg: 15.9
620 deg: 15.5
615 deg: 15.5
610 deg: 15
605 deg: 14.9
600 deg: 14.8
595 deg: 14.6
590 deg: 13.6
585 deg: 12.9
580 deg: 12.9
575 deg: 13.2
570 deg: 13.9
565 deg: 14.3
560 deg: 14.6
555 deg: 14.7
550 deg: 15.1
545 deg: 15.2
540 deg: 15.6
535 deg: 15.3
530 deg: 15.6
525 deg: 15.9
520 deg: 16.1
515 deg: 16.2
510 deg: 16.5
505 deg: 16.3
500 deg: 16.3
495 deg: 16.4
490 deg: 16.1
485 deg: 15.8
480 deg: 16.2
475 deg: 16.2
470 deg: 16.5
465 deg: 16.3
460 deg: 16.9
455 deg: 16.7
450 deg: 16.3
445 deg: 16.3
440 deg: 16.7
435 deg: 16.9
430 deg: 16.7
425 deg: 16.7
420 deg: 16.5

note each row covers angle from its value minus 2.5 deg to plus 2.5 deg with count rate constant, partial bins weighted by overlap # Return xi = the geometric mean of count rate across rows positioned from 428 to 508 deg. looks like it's 16.4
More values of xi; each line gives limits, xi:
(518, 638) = 14.8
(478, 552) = 15.9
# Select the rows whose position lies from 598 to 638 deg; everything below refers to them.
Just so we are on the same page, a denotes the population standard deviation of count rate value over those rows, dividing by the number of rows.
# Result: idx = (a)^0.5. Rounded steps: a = 0.47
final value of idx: 0.68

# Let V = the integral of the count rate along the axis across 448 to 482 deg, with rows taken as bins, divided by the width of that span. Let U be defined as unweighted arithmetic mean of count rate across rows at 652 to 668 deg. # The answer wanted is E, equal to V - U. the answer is 0.9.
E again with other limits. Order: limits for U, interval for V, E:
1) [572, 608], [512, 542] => 2.0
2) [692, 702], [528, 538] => 0.3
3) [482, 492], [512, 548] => -0.2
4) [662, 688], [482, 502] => 0.9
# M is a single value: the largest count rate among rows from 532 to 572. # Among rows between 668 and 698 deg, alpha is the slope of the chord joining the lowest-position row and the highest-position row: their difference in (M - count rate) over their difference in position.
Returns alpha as 0.01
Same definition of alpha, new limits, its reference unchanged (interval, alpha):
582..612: -0.08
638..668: -0.01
